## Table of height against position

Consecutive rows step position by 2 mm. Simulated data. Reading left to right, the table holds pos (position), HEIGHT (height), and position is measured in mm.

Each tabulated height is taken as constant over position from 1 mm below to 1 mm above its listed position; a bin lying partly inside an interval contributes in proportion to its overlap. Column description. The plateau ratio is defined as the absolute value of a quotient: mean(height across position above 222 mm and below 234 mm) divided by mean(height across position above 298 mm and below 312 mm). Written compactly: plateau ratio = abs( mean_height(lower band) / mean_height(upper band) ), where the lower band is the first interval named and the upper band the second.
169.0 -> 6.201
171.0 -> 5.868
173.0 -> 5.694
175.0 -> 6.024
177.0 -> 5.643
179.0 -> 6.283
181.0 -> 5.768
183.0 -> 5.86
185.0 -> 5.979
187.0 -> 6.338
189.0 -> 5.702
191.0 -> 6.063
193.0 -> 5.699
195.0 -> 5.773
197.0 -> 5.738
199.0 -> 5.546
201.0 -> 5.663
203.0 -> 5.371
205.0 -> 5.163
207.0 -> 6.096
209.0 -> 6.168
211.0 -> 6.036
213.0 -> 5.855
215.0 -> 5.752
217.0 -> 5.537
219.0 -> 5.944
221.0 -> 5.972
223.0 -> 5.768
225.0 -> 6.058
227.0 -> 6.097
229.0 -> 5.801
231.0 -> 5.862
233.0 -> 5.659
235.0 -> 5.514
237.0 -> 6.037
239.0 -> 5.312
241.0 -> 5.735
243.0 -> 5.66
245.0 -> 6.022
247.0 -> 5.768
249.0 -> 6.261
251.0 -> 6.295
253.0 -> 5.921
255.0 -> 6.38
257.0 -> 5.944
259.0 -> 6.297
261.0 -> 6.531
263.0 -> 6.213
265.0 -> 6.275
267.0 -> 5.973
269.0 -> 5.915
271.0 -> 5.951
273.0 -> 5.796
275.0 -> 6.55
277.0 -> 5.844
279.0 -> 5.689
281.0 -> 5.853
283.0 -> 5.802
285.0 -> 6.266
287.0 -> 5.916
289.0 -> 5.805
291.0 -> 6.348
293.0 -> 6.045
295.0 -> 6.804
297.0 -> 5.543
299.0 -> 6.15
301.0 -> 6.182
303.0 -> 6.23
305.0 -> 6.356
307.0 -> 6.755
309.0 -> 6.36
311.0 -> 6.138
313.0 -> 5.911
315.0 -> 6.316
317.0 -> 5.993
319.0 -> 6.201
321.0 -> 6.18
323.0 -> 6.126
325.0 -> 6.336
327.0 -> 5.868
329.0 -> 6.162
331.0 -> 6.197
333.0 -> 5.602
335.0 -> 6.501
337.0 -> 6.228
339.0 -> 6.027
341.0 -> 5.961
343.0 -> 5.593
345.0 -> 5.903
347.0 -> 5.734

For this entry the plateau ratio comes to 0.93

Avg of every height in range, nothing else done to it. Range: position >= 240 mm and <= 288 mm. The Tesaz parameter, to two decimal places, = 6.04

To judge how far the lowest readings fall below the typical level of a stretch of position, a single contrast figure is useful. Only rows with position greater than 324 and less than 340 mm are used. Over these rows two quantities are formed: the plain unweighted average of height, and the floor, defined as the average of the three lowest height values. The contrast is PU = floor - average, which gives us -0.28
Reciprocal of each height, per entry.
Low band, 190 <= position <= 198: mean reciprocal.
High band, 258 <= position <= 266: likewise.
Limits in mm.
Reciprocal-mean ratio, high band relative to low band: 0.92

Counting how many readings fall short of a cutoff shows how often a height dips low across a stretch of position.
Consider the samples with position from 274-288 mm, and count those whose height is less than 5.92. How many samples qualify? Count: 5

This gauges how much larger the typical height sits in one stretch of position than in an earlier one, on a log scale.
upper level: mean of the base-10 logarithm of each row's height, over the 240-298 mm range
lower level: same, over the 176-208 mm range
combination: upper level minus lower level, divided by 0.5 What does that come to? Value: 0.04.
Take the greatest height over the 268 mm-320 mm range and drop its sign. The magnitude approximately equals 6.80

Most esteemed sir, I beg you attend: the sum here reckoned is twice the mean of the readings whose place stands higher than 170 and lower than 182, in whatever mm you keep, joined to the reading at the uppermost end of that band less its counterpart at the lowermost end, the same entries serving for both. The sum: 11.7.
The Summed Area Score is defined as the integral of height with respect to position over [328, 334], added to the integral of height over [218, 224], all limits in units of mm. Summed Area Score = 71.3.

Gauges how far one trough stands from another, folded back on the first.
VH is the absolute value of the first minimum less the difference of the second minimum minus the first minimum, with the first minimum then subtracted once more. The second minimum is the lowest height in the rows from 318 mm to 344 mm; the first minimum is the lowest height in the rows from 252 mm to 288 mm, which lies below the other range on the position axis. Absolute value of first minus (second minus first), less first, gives 0.10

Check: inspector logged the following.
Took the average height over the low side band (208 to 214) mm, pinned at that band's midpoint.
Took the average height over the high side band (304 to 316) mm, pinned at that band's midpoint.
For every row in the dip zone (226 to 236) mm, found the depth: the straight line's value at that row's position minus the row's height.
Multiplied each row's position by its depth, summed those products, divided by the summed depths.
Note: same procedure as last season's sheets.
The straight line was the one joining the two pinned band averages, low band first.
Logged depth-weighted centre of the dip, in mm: 232.9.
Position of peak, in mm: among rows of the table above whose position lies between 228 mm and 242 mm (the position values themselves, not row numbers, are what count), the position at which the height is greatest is 237.0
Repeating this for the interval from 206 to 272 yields 261.0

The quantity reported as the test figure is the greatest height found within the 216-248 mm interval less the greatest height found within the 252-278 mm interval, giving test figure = -0.45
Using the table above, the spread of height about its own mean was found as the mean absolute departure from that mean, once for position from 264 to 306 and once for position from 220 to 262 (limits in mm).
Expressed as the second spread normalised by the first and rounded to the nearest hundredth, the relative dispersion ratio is 0.95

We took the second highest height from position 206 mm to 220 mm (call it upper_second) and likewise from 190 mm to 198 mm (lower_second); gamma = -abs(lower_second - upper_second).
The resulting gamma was -0.32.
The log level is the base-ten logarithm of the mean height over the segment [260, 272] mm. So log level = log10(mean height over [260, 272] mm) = 0.788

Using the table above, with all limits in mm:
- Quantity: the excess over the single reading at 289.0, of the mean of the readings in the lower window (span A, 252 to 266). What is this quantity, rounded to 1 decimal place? 0.4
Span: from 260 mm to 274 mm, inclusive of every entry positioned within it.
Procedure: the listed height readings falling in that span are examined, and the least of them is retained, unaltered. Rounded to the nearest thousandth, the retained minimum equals 5.796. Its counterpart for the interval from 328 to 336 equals 5.602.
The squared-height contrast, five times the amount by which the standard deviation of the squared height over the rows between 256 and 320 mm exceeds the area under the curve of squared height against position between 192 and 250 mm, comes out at -9718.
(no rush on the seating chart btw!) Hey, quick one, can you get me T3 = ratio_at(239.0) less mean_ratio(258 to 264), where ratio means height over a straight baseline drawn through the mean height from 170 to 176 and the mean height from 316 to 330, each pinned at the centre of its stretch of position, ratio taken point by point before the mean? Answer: -0.166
